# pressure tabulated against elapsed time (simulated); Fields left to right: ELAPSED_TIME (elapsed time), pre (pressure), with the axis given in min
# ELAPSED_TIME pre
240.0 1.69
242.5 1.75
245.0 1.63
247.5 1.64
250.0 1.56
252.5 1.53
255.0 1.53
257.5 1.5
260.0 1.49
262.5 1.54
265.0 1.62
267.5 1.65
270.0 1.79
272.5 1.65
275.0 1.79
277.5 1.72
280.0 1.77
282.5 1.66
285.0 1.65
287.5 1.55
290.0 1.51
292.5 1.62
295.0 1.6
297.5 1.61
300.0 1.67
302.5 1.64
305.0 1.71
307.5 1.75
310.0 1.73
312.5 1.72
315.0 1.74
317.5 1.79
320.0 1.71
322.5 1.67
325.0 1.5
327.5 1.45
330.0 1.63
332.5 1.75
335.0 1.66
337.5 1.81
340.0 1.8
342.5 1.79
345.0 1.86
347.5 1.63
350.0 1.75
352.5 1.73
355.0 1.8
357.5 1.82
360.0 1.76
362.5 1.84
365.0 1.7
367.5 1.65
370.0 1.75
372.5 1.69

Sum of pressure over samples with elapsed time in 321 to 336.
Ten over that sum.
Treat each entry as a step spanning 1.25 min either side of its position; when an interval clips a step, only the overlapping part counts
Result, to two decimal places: 1.04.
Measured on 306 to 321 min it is 0.96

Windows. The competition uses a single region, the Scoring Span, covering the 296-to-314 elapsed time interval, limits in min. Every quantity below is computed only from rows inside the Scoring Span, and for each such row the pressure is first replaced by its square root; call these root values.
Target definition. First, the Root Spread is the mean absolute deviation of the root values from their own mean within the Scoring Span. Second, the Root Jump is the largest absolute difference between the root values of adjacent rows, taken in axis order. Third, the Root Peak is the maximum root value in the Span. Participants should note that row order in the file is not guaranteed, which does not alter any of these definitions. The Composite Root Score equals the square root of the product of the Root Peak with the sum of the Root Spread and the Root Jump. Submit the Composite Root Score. 0.24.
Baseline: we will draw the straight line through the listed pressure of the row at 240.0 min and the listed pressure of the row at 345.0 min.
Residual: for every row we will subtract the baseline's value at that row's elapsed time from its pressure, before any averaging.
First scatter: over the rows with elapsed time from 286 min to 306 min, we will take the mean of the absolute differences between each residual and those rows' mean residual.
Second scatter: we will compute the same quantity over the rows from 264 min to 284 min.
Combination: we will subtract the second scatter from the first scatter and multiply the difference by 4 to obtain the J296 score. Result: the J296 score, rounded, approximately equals -0.07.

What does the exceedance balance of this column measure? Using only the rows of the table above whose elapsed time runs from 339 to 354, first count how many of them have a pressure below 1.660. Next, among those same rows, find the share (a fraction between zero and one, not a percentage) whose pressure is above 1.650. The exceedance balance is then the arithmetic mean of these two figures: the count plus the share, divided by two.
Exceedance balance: 0.9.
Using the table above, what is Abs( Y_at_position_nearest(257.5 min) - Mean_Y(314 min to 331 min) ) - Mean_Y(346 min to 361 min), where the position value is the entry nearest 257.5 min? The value -1.61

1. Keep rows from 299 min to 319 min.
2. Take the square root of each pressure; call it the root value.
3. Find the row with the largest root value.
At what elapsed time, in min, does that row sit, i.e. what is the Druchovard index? 317.5 min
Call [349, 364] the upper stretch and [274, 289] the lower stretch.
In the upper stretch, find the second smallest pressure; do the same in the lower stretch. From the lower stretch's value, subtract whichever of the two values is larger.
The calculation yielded -0.10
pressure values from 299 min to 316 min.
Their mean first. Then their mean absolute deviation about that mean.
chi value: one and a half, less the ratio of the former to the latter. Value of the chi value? -54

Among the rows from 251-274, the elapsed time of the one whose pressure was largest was 270.0 min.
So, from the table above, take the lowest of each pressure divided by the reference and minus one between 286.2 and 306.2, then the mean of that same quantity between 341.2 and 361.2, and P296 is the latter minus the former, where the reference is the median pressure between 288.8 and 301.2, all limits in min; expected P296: 0.16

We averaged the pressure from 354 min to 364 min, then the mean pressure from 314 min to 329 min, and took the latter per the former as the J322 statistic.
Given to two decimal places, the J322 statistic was 0.91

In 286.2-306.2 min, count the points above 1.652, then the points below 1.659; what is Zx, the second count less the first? 4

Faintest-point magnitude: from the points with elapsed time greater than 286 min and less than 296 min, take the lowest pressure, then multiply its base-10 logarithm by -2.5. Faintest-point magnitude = -0.45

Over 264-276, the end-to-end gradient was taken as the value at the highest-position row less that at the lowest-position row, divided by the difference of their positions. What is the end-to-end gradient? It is 0.017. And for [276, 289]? -0.017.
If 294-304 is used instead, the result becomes 0.005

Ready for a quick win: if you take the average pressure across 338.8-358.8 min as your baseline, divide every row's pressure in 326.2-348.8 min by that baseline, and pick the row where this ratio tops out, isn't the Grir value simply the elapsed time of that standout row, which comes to 345.0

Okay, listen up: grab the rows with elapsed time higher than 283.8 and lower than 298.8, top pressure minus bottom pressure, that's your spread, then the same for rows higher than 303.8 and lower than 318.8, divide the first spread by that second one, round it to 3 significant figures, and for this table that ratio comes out 1.75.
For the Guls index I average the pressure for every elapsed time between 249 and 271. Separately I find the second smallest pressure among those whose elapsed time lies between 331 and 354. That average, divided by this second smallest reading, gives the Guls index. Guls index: 0.95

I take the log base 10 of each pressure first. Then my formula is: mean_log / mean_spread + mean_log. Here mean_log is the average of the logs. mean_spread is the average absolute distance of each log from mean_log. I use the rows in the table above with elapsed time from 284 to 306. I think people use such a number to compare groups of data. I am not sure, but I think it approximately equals 17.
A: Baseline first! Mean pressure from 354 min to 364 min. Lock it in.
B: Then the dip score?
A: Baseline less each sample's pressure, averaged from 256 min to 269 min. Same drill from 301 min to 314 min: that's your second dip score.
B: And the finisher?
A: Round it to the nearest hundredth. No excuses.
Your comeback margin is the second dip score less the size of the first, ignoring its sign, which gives -0.15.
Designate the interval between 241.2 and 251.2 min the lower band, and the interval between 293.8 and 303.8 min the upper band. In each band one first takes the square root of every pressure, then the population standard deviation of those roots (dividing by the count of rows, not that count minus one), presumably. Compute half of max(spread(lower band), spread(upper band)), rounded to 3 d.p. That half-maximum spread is 0.013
